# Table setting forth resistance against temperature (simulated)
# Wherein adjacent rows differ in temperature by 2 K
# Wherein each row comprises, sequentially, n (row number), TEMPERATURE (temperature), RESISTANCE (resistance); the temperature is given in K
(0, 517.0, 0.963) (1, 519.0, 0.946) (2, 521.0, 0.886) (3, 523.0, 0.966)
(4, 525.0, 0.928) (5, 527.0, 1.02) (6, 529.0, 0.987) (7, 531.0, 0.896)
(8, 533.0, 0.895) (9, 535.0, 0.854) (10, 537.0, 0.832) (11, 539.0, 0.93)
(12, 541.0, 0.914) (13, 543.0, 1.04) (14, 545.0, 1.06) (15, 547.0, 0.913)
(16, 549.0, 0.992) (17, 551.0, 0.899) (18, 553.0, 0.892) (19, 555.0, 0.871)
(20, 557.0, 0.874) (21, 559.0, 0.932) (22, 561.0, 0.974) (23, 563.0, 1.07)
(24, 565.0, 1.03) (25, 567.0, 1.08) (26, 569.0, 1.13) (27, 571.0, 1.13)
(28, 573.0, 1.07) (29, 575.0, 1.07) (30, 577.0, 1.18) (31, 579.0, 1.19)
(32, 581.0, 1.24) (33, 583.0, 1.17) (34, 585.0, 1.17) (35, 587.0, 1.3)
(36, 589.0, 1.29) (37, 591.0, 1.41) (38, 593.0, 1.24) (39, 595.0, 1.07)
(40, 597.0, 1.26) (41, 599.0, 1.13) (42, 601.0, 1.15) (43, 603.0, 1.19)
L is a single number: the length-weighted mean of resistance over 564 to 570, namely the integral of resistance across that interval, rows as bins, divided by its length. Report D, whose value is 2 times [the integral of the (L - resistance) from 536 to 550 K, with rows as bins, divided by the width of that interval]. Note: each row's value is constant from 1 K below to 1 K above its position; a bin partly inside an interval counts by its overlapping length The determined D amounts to 0.3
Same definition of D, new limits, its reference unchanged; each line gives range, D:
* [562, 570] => 0.0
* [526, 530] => 0.2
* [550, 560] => 0.4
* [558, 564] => 0.2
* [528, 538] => 0.4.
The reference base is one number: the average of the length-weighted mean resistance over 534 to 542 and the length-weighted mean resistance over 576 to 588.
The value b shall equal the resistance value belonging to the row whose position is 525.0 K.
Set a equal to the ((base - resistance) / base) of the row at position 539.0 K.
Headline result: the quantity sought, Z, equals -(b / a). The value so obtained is -8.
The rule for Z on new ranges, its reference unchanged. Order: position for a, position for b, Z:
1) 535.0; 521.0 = -5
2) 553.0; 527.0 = -7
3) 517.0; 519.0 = -12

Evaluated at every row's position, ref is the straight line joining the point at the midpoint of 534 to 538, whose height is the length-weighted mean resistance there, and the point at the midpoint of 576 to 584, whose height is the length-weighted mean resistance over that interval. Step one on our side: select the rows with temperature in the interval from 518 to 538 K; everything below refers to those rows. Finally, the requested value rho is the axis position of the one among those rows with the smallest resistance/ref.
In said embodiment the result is 537.0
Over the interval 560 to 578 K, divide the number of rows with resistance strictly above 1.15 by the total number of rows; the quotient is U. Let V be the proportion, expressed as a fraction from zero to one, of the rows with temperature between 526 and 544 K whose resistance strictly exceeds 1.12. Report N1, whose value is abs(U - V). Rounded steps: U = 0.11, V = 0.0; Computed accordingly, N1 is 0.1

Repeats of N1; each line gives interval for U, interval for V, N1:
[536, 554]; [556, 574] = 0.2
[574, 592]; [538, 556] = 0.9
